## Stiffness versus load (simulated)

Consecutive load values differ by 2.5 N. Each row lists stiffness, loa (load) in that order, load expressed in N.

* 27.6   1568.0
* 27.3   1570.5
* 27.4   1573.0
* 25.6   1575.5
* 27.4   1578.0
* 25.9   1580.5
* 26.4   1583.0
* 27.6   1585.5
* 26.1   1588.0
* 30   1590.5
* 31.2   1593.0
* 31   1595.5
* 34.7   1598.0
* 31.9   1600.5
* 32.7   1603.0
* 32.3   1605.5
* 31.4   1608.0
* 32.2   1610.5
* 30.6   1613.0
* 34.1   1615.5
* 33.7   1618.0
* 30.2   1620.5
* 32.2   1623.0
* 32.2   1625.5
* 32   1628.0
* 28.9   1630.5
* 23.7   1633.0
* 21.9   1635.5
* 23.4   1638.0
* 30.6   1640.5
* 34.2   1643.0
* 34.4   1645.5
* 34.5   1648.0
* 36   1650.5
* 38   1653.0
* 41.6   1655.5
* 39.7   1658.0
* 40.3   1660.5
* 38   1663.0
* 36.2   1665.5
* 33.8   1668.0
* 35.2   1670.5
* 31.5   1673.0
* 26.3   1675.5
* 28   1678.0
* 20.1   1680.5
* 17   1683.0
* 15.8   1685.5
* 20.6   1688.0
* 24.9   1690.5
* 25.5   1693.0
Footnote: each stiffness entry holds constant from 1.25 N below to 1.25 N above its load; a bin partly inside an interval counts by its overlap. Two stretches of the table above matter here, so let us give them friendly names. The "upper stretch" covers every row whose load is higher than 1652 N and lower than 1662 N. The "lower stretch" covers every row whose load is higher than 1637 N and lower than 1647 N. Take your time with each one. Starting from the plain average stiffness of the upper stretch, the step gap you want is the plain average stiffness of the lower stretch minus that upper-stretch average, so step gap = -9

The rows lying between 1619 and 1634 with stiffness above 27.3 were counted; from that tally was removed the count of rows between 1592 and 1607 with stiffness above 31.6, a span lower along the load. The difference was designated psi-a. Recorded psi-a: 1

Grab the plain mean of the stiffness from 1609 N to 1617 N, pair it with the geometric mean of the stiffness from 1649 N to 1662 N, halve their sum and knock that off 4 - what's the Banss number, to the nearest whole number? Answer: -32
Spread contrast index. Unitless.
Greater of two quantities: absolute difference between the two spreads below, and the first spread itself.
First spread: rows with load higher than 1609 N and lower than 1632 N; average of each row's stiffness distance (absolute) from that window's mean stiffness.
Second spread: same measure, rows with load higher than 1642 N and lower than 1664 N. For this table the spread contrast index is 1.3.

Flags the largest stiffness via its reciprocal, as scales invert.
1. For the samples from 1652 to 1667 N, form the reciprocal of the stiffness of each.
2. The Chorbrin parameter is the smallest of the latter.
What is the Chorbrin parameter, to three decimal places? 0.024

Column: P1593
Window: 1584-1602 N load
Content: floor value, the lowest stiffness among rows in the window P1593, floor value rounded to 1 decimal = 26.1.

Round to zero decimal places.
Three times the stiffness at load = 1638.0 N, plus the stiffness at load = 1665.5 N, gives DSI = 106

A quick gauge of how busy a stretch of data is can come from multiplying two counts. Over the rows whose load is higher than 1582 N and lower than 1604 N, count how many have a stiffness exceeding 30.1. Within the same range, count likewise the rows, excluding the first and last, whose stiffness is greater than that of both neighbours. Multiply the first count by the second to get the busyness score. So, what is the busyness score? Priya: 15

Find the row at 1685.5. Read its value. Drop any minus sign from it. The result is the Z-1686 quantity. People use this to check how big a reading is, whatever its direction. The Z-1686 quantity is 16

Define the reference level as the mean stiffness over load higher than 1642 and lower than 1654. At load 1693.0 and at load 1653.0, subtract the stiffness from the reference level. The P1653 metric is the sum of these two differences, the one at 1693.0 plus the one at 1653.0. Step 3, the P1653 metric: 7.3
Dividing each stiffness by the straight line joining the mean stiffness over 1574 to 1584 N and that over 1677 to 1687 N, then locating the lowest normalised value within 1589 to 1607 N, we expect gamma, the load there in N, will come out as 1590.5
